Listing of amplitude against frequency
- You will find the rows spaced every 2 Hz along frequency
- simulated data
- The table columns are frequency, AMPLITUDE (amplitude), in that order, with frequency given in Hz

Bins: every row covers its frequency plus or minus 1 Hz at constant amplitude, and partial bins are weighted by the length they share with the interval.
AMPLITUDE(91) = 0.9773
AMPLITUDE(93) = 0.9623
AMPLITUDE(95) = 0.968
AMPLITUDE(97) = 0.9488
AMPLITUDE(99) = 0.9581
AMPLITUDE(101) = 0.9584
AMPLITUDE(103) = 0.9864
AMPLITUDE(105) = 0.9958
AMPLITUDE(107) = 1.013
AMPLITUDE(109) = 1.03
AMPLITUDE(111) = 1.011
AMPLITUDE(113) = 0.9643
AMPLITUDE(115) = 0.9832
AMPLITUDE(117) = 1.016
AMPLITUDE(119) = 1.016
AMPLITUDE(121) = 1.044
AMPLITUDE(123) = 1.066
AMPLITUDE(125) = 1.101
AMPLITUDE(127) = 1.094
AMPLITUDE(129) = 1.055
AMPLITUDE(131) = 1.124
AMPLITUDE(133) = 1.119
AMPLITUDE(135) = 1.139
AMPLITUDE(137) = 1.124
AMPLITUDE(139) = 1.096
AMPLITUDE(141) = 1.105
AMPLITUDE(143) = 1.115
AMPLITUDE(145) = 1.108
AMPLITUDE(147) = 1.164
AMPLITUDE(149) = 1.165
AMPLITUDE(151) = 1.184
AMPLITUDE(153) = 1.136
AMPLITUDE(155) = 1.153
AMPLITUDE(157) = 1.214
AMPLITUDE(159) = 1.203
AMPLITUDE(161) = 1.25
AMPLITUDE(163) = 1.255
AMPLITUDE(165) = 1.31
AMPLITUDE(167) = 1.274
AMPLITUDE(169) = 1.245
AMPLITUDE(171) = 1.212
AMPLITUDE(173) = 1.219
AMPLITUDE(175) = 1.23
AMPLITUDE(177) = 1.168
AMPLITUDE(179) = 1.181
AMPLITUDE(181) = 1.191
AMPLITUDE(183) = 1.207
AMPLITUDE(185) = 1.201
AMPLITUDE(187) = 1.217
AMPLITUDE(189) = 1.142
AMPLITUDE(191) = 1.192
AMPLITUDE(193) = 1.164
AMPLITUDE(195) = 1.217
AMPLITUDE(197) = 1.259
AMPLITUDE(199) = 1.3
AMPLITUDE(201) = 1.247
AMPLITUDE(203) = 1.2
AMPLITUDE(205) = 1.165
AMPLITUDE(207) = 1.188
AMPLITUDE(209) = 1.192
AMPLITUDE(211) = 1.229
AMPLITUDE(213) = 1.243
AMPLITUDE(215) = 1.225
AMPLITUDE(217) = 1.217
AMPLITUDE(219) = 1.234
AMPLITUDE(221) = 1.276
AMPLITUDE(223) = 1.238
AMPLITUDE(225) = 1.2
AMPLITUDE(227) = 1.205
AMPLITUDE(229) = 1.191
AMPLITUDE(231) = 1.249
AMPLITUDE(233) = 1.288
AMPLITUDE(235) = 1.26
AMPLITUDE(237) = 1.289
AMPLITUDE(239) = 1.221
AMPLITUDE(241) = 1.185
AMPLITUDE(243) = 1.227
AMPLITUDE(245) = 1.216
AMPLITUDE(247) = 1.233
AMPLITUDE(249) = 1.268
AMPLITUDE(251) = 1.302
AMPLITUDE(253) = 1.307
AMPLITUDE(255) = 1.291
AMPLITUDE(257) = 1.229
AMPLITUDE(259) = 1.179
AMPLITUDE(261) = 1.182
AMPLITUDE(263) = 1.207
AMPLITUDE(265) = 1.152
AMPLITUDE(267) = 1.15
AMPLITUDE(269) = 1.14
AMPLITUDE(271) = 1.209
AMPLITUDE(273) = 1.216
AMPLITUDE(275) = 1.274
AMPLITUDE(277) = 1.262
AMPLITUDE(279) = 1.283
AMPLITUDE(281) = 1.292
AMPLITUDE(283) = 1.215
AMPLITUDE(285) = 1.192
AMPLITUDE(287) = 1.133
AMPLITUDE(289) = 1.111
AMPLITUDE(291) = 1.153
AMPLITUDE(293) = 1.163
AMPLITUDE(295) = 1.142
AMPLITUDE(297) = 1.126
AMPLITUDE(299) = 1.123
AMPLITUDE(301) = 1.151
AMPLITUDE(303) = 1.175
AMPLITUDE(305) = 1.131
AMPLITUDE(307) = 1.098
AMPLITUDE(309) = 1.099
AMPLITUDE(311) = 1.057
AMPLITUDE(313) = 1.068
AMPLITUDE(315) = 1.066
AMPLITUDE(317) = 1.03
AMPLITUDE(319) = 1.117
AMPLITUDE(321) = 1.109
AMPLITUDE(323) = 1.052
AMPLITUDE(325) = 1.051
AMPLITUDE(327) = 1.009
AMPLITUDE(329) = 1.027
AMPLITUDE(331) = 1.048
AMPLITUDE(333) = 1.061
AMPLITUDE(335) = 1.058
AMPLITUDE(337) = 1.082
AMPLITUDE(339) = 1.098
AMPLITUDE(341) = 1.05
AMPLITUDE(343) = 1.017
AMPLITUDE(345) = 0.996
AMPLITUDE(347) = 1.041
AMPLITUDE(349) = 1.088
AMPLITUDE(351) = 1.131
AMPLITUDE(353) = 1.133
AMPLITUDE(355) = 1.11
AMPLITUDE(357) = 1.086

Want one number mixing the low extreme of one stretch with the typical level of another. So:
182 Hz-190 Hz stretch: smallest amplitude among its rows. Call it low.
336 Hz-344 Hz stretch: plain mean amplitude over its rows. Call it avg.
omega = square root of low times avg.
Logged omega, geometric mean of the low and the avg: 1.10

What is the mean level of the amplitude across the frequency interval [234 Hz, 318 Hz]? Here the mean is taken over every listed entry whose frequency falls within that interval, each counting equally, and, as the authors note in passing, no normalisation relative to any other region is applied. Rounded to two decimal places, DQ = 1.19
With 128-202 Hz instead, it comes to 1.19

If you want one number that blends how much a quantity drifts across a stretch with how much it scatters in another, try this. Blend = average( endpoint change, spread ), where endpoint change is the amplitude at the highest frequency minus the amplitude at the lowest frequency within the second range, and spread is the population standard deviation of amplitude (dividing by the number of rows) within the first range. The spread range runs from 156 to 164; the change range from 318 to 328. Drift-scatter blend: -0.043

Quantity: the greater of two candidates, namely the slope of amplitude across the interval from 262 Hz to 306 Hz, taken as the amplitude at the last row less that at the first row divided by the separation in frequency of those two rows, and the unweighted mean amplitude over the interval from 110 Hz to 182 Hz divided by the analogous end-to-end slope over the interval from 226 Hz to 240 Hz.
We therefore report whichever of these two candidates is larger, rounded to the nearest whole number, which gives 855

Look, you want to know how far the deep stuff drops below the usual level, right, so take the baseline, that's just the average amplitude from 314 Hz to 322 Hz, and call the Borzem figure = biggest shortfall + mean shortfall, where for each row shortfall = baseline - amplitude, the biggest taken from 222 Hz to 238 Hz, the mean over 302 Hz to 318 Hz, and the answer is -0.12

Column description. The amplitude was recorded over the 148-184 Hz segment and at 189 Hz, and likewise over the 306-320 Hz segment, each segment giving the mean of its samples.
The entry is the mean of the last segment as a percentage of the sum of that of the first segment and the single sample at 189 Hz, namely 46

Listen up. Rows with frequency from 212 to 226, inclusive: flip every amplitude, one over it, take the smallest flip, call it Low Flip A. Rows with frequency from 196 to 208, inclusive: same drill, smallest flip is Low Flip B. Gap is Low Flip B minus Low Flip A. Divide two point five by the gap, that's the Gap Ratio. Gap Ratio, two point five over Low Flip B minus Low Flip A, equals -173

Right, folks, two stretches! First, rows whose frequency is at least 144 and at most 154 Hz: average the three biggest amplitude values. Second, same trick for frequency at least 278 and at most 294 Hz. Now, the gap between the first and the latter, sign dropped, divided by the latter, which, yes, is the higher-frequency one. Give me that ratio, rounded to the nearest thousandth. 0.073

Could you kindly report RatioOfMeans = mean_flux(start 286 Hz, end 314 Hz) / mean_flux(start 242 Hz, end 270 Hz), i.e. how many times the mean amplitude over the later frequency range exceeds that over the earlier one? 0.92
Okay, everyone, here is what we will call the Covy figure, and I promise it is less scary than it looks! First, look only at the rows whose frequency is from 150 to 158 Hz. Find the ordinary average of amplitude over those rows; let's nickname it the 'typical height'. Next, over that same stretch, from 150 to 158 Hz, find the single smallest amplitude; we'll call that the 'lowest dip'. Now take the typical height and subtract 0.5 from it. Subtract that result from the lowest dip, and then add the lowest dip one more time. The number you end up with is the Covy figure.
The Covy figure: 1.60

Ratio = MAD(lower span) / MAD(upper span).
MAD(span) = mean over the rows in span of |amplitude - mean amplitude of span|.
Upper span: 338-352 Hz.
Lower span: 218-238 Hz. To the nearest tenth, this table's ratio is 0.8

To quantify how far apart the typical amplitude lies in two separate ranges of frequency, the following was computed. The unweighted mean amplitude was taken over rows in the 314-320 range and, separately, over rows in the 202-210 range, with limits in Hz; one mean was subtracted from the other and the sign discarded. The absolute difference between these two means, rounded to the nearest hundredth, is 0.12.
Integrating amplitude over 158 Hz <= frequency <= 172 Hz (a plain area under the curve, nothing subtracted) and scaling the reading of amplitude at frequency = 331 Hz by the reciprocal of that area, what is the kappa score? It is 0.0599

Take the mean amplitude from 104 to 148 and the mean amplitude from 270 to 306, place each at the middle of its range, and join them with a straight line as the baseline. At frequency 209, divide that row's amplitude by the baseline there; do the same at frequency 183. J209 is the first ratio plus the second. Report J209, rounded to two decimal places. 2.14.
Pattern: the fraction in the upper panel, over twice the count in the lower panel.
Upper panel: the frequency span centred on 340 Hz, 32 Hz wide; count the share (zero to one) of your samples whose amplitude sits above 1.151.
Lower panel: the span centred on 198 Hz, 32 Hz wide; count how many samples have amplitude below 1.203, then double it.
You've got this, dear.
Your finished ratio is 0.00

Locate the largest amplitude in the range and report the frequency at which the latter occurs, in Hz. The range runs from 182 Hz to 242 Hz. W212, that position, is 199 Hz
